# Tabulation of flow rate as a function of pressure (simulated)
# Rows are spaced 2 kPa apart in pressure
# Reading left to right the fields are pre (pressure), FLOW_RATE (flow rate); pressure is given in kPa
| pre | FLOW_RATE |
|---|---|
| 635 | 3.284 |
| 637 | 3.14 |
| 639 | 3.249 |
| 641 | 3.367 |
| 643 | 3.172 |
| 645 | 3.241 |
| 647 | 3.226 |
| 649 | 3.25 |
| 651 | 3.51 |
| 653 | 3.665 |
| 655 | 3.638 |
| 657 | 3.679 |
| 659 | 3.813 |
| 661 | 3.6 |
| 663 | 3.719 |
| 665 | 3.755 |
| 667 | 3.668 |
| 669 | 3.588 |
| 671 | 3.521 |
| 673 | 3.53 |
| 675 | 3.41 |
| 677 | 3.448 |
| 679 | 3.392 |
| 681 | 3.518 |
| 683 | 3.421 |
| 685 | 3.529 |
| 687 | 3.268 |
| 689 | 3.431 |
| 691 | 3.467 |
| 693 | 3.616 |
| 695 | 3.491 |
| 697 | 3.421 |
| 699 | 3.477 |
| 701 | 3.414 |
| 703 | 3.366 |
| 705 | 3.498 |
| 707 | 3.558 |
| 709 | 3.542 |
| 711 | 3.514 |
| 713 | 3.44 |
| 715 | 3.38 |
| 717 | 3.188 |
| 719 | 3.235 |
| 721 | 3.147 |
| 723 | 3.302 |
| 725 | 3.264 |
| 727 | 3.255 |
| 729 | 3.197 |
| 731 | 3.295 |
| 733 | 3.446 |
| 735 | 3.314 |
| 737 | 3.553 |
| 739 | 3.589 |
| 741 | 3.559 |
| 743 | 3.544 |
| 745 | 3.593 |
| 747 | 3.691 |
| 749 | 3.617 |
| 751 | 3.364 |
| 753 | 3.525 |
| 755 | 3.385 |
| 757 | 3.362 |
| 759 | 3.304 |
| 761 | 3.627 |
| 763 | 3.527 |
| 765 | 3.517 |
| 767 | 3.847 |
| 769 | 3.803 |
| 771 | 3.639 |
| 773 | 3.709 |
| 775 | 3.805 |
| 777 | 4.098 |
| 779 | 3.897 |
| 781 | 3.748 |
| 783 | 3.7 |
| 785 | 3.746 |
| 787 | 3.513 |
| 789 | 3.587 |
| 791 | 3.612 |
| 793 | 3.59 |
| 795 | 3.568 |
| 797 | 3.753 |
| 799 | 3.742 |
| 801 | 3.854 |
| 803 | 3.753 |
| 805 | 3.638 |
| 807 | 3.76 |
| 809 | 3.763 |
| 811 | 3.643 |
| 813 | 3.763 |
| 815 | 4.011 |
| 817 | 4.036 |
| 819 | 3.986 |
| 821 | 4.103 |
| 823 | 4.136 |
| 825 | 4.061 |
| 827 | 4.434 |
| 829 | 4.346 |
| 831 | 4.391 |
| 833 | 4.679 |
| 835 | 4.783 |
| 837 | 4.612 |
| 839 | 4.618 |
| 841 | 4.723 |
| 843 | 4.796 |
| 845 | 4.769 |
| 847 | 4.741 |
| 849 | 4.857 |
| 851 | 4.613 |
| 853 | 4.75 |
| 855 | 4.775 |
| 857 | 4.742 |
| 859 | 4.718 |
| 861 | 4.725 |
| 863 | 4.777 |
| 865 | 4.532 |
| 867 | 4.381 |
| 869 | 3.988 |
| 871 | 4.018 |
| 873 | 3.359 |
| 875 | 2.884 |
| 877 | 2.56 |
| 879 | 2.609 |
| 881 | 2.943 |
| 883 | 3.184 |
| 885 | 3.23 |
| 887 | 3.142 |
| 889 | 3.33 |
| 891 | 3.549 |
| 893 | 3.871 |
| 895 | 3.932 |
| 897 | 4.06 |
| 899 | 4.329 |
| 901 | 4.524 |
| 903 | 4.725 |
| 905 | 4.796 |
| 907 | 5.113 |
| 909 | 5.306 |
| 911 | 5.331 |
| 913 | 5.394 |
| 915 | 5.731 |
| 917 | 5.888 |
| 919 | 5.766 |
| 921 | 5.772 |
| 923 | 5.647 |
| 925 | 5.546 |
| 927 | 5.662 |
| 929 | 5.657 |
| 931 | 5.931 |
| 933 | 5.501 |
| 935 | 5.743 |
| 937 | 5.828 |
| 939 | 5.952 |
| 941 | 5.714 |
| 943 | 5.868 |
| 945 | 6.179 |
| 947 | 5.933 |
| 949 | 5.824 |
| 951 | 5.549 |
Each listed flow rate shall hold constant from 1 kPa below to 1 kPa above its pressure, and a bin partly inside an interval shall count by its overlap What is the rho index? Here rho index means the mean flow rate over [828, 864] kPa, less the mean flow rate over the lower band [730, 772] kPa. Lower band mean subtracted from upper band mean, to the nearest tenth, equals 1.2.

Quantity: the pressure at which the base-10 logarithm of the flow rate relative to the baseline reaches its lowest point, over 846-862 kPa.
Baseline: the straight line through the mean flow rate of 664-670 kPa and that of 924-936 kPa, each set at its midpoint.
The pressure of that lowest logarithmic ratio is 851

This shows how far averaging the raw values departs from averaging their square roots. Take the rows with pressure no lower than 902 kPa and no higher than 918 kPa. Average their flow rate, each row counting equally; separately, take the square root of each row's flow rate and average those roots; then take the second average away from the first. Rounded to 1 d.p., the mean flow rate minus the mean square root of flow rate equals 3.0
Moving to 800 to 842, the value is 2.1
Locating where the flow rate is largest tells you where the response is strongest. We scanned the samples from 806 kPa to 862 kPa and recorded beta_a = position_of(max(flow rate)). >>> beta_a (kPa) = 849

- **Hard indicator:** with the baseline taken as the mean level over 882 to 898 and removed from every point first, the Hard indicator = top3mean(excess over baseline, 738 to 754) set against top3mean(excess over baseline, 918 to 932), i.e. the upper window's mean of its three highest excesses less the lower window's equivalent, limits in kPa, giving 2.2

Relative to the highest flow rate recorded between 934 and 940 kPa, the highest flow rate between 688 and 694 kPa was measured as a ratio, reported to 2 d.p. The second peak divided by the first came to 0.61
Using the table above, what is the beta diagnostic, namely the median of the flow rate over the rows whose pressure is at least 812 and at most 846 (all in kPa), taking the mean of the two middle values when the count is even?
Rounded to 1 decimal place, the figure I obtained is 4.4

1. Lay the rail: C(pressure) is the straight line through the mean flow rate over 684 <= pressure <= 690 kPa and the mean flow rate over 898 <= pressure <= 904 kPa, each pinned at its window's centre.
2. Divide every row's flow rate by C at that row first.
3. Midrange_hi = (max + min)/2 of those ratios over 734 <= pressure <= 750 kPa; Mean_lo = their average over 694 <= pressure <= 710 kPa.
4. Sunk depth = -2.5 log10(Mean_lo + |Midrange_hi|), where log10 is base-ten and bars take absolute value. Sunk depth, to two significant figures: -0.72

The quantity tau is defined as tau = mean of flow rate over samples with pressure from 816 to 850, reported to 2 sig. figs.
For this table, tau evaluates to 4.5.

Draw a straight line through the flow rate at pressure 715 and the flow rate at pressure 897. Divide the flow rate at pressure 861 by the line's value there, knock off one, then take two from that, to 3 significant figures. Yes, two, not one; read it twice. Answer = -1.80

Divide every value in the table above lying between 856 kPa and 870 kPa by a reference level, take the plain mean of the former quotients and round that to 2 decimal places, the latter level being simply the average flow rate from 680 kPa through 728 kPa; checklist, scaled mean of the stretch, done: 1.34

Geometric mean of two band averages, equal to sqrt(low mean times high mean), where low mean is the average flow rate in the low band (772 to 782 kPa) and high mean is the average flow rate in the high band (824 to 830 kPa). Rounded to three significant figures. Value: 4.06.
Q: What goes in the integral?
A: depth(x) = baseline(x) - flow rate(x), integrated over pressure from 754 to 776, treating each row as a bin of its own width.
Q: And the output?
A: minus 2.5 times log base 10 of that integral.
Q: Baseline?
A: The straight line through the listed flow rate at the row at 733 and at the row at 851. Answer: -1.4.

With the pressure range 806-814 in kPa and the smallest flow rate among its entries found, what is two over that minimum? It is 0.549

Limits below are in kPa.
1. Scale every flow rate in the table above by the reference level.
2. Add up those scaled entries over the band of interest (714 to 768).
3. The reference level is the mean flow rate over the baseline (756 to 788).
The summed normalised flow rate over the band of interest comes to 25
